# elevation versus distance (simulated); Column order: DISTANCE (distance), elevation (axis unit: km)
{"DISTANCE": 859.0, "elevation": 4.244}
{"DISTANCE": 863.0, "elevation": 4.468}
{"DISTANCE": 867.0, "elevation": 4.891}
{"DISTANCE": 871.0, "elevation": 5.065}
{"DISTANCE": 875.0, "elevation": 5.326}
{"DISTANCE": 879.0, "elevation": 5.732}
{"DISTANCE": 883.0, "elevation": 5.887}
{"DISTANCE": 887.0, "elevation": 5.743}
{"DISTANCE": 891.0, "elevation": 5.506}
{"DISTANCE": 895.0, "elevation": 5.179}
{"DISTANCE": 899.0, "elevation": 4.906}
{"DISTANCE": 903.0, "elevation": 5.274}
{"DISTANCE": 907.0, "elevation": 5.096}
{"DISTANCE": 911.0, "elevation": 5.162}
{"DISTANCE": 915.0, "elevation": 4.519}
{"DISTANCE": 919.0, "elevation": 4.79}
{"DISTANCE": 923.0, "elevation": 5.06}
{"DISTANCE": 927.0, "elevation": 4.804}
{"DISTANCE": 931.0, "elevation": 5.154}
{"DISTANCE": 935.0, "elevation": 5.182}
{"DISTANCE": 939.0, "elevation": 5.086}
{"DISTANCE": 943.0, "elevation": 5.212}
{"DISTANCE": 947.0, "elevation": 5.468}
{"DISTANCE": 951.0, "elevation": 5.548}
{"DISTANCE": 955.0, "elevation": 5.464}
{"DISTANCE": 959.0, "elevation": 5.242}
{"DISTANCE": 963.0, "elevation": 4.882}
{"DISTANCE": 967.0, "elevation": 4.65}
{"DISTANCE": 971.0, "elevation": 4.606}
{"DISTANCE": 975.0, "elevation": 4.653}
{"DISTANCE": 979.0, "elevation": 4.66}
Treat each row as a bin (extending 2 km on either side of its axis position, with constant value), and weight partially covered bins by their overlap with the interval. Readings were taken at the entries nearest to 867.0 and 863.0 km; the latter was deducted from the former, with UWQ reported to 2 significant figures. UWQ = 0.42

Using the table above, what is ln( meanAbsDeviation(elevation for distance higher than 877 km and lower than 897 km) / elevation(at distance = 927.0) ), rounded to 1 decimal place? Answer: -3.1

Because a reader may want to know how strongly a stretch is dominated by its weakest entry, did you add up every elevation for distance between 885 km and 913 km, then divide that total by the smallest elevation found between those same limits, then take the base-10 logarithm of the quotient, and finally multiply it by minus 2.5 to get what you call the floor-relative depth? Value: -2.19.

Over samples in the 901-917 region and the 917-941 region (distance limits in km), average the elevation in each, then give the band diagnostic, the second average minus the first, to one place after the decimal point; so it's 0.0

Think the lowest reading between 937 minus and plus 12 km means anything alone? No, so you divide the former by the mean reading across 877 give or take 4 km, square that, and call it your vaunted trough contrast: 0.75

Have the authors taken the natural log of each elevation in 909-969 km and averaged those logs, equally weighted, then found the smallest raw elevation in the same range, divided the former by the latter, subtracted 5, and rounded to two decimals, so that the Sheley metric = -4.64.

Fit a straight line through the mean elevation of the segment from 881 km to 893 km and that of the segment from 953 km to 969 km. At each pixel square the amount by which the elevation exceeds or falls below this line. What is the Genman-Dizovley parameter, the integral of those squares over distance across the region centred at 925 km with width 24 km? 7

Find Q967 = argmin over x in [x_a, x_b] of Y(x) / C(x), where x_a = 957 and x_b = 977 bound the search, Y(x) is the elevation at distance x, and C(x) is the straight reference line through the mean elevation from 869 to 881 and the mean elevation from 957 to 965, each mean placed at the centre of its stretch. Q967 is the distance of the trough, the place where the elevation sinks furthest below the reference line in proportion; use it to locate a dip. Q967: 971.0 km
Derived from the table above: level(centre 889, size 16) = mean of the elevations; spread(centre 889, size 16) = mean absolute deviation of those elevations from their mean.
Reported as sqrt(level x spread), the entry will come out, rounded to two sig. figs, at 1.1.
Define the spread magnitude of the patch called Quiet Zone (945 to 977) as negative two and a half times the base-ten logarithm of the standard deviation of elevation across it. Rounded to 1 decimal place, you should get 1.0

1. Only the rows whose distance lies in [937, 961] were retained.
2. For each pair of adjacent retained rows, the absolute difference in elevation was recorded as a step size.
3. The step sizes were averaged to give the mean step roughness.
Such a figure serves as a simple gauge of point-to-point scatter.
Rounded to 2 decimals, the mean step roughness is 0.15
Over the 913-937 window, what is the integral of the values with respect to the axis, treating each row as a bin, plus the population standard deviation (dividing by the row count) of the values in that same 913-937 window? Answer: 118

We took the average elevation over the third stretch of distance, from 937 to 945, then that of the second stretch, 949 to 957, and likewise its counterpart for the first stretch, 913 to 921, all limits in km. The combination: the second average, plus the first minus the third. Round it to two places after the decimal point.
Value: 5.01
